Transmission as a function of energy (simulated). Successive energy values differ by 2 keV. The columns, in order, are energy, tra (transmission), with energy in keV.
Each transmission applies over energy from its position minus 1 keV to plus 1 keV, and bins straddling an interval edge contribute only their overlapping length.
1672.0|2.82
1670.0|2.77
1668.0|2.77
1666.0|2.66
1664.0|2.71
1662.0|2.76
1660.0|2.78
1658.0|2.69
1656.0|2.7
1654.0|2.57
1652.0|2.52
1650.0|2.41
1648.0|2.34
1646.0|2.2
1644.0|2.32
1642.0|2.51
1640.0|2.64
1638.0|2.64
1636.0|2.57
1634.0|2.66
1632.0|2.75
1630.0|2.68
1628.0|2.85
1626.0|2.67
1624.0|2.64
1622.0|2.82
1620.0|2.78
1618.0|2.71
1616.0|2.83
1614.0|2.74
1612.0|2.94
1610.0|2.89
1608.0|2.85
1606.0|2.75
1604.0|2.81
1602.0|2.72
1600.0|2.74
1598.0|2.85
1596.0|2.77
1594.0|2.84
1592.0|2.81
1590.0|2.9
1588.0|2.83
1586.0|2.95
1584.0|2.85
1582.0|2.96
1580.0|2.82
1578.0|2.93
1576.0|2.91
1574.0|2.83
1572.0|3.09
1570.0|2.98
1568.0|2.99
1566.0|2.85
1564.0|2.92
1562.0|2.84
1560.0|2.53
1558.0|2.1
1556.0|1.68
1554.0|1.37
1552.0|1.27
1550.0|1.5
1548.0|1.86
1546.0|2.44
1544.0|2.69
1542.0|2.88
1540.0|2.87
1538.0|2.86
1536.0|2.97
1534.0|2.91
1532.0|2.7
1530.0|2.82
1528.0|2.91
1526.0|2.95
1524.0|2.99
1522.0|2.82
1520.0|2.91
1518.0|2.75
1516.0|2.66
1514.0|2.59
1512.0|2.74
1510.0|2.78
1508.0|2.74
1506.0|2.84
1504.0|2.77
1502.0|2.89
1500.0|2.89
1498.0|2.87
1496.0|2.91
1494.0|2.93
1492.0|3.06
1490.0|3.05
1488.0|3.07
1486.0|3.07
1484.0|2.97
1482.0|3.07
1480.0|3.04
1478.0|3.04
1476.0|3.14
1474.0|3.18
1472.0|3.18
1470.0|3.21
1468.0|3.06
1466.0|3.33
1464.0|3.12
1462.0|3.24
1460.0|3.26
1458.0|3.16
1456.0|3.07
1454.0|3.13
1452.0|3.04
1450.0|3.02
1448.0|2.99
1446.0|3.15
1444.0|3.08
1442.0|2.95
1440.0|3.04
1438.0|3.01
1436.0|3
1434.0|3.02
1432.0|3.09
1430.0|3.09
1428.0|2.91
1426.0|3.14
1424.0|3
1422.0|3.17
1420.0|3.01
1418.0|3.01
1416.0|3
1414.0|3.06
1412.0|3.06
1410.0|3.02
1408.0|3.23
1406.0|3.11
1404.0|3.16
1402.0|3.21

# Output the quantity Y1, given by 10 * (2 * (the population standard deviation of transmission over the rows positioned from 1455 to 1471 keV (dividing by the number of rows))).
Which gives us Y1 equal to 1.8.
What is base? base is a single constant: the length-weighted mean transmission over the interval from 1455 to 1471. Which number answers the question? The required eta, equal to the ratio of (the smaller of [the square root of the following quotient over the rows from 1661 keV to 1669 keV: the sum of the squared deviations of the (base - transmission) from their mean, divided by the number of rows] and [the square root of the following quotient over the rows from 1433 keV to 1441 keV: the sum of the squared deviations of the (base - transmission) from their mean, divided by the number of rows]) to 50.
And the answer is 0.0003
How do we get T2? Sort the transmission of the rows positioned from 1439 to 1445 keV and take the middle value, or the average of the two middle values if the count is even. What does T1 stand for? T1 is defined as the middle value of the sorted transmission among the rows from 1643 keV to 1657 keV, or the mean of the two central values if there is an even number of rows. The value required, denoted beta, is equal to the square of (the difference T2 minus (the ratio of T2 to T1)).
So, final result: 3.2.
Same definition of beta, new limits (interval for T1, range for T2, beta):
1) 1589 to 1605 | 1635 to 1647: 2.7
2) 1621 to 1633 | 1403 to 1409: 4.0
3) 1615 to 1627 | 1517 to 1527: 3.4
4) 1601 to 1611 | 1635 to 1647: 2.7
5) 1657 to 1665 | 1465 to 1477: 4.1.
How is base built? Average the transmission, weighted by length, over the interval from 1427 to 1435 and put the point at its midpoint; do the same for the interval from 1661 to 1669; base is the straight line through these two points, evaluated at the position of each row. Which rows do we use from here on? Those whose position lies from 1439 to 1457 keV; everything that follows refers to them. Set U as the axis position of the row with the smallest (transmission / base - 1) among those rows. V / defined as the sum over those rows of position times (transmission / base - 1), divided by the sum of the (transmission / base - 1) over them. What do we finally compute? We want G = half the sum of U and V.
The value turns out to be 1446.4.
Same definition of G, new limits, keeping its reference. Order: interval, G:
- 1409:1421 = 1416.2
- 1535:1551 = 1549.3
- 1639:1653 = 1646.2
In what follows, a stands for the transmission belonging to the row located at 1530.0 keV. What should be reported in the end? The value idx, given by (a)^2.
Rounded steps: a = 2.82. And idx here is 8.0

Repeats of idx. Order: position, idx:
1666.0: 7.1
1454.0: 9.8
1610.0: 8.4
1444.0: 9.5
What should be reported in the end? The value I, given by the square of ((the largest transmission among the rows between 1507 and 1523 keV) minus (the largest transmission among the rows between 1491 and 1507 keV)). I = 0.02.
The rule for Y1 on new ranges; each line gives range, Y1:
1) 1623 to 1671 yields 3.2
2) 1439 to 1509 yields 2.7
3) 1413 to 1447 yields 1.4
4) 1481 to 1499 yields 1.5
